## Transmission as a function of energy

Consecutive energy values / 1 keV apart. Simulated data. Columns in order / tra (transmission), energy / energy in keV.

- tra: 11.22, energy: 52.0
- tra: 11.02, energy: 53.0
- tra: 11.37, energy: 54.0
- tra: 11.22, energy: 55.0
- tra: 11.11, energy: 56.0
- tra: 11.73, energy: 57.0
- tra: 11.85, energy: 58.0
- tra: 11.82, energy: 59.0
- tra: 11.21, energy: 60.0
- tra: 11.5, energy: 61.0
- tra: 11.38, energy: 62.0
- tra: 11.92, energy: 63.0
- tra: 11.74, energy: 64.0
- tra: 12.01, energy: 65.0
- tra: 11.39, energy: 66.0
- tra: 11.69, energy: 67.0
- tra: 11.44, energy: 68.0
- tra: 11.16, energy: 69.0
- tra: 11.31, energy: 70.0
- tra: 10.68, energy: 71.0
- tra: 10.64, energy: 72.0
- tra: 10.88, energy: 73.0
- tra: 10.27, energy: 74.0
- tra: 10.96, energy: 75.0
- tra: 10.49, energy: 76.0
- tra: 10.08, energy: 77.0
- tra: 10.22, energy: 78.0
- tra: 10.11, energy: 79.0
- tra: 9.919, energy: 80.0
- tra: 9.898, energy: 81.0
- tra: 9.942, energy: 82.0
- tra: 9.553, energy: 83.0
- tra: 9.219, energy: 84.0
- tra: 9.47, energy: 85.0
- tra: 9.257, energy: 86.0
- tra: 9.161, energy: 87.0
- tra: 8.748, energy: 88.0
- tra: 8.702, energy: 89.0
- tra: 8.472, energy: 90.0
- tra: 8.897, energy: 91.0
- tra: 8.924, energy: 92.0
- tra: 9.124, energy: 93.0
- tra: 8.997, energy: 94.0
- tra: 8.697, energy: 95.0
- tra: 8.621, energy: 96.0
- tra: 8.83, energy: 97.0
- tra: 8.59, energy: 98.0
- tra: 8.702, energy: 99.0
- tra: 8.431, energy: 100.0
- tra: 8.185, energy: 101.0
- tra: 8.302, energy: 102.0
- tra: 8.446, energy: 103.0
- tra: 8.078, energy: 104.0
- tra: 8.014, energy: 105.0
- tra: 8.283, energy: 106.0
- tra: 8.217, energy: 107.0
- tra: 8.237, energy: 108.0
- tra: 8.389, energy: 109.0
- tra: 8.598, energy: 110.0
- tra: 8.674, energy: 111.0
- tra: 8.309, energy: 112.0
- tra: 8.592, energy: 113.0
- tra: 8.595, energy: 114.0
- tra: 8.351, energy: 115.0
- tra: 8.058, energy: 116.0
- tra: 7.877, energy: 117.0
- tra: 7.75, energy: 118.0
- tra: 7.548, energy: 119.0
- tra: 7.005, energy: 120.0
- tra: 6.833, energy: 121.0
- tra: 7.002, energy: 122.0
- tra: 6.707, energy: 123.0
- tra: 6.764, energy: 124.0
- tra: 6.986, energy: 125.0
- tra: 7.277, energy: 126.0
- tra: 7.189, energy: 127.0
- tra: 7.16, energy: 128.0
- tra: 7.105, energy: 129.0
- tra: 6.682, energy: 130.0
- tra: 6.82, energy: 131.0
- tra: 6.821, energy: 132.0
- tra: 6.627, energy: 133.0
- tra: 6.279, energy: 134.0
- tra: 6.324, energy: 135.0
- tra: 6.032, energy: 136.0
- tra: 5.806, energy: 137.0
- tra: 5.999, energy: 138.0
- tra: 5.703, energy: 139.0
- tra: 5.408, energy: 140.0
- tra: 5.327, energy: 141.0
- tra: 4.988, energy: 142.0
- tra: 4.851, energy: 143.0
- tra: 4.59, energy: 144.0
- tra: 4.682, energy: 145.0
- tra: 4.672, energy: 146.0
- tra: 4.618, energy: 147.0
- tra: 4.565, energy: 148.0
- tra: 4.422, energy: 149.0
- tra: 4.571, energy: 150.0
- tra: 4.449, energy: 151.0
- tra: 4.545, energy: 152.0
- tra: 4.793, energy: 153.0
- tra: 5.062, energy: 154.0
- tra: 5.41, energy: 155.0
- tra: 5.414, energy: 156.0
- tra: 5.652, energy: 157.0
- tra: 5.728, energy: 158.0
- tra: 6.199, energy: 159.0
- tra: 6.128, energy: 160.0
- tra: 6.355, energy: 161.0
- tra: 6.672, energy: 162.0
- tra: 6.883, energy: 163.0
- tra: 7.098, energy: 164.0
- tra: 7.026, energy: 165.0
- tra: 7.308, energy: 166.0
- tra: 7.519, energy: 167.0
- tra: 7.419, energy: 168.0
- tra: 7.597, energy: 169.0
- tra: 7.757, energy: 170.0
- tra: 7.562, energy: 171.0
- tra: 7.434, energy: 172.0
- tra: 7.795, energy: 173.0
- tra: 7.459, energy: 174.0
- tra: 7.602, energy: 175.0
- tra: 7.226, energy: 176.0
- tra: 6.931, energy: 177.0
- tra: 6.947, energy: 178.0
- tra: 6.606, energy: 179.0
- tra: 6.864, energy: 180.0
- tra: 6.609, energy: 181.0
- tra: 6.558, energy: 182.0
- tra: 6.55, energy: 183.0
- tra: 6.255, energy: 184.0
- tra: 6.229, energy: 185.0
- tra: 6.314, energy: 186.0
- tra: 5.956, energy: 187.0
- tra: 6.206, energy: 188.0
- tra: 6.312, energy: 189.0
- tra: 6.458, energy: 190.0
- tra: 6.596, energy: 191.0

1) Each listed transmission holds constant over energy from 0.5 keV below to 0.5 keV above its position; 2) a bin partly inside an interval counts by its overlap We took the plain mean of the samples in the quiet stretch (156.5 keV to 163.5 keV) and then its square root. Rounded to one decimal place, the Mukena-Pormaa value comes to 2.5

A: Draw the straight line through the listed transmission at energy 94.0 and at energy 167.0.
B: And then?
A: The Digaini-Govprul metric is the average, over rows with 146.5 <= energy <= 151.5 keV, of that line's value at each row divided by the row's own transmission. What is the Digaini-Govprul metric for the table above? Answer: 1.74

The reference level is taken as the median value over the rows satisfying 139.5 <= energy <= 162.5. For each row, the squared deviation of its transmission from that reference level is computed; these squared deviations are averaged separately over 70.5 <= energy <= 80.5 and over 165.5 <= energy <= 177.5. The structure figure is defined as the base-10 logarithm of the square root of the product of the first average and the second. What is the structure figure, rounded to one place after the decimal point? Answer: 1.1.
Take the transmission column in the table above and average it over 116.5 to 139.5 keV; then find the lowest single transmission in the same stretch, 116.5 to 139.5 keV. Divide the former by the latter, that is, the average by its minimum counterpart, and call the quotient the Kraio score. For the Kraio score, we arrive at 1.19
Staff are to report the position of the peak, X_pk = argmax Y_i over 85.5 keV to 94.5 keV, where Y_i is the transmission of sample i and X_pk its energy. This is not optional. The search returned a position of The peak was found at 86.0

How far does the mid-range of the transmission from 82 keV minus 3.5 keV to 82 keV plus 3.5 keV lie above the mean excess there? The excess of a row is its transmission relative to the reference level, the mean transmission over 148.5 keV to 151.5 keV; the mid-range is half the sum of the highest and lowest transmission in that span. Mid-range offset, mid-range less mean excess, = 4.42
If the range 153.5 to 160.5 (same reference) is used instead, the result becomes 4.46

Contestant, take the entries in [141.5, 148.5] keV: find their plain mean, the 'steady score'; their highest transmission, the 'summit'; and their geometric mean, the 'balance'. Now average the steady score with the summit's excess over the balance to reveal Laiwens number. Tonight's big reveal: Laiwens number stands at 2.5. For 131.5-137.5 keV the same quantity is 3.4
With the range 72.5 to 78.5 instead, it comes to 5.5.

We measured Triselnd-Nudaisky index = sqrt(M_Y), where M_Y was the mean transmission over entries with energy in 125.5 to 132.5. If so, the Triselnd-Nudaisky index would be 2.6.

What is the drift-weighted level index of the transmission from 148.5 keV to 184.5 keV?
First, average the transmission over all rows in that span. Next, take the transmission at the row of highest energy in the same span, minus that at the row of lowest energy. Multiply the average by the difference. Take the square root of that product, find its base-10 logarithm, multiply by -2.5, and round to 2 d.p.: -1.34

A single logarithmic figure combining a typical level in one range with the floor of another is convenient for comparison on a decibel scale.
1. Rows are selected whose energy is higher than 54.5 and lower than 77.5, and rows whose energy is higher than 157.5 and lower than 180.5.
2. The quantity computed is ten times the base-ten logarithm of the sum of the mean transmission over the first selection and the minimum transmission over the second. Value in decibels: 12.3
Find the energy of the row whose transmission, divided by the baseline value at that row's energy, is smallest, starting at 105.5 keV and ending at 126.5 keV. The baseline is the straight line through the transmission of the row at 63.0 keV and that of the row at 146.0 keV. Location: 121.0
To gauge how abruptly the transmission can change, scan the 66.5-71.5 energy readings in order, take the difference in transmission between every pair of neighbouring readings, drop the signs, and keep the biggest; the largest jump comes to 0.6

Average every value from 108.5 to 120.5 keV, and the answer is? 8.1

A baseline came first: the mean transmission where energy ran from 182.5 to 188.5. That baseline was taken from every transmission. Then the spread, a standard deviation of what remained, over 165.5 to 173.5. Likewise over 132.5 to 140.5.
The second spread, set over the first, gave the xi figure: 2.32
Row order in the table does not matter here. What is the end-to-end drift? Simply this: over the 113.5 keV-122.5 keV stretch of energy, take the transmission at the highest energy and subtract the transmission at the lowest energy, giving -1.6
